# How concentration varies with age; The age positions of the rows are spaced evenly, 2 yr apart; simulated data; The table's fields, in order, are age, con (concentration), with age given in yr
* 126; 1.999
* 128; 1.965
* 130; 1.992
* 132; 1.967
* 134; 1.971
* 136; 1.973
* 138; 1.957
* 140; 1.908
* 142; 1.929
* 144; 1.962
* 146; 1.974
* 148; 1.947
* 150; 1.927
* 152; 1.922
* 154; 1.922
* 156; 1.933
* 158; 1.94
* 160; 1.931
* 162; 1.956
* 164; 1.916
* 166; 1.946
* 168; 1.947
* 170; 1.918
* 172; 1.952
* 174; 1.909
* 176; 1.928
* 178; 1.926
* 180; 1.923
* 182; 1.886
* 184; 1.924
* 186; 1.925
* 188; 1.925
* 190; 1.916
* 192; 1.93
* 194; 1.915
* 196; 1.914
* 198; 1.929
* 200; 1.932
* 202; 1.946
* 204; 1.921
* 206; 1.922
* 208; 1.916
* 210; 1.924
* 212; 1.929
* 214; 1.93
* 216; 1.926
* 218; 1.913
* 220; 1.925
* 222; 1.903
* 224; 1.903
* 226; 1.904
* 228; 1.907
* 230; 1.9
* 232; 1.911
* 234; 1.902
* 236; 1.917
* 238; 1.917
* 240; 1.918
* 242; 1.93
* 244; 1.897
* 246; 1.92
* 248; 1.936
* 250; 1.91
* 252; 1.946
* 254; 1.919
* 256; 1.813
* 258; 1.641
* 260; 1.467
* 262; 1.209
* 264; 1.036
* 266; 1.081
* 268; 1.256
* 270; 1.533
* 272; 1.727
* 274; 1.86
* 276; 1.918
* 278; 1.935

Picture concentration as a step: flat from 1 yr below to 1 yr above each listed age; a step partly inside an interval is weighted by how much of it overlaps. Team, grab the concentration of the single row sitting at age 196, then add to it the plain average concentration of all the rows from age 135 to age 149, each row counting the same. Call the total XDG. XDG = 3.864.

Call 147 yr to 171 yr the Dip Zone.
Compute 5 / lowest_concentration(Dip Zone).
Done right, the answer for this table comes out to 2.61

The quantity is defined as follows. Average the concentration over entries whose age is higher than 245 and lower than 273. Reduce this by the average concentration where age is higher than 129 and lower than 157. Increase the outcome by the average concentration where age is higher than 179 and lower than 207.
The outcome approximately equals 1.57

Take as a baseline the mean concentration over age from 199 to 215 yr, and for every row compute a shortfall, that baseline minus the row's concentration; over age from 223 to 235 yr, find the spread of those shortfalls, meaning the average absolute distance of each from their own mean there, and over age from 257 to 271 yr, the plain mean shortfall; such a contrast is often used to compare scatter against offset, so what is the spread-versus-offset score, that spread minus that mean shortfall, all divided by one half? -1.21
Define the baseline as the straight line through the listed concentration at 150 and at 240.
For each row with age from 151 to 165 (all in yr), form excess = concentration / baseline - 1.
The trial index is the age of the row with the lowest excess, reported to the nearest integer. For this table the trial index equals 164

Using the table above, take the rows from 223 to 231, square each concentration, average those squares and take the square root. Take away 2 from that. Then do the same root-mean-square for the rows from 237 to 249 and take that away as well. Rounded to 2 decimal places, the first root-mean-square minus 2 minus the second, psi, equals -2.02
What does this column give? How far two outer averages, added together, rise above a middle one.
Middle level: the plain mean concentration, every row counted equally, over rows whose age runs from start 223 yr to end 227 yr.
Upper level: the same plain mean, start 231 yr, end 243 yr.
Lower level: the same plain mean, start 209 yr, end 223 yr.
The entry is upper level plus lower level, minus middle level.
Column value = 1.93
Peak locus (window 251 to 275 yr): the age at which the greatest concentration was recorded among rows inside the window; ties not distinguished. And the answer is 252 yr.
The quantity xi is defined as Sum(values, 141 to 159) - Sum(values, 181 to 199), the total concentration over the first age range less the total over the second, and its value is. 0.19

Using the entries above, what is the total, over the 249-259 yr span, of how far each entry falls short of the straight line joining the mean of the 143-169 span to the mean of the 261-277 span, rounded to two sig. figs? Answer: -1.6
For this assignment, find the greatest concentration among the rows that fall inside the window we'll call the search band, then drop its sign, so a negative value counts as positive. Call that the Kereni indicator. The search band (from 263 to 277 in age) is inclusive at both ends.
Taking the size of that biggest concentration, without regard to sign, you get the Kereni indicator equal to 1.92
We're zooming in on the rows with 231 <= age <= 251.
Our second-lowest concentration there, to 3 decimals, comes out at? 1.902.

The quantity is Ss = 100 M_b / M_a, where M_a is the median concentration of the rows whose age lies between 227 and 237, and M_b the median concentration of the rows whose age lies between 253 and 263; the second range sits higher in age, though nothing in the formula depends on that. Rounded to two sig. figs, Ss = 86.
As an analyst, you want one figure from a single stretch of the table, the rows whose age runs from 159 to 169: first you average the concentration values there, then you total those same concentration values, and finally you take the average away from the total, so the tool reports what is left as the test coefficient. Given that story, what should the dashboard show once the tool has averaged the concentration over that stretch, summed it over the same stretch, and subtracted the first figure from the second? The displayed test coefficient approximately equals 7.76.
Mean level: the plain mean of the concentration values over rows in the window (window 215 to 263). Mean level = 1.85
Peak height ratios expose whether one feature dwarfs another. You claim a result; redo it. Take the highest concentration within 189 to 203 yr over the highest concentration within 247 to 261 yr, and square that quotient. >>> 1.00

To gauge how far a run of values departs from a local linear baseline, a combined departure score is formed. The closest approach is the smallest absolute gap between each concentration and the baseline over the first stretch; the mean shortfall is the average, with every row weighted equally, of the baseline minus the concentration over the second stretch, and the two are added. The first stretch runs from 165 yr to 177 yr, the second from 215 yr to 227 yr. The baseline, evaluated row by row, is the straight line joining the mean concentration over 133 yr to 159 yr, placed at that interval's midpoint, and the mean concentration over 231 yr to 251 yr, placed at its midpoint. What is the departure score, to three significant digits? 0.0160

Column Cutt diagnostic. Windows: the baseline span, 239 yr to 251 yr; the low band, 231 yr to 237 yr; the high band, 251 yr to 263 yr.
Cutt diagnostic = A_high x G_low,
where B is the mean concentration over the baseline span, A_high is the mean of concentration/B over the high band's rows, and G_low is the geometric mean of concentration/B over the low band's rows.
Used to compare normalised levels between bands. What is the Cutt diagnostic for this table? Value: 0.86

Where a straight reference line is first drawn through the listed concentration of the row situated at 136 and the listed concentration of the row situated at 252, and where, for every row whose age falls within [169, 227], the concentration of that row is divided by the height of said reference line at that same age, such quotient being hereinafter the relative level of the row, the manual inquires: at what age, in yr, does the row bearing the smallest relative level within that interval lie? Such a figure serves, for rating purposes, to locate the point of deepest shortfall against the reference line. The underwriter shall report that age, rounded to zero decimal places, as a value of 182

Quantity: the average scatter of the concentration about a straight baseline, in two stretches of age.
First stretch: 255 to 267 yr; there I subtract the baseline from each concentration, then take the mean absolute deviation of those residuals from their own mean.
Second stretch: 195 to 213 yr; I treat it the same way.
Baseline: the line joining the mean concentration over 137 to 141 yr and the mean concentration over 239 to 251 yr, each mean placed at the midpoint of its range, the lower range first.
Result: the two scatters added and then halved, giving 0.136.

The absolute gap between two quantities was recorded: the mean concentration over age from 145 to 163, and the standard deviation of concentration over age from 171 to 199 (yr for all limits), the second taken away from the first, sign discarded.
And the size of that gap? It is 1.925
